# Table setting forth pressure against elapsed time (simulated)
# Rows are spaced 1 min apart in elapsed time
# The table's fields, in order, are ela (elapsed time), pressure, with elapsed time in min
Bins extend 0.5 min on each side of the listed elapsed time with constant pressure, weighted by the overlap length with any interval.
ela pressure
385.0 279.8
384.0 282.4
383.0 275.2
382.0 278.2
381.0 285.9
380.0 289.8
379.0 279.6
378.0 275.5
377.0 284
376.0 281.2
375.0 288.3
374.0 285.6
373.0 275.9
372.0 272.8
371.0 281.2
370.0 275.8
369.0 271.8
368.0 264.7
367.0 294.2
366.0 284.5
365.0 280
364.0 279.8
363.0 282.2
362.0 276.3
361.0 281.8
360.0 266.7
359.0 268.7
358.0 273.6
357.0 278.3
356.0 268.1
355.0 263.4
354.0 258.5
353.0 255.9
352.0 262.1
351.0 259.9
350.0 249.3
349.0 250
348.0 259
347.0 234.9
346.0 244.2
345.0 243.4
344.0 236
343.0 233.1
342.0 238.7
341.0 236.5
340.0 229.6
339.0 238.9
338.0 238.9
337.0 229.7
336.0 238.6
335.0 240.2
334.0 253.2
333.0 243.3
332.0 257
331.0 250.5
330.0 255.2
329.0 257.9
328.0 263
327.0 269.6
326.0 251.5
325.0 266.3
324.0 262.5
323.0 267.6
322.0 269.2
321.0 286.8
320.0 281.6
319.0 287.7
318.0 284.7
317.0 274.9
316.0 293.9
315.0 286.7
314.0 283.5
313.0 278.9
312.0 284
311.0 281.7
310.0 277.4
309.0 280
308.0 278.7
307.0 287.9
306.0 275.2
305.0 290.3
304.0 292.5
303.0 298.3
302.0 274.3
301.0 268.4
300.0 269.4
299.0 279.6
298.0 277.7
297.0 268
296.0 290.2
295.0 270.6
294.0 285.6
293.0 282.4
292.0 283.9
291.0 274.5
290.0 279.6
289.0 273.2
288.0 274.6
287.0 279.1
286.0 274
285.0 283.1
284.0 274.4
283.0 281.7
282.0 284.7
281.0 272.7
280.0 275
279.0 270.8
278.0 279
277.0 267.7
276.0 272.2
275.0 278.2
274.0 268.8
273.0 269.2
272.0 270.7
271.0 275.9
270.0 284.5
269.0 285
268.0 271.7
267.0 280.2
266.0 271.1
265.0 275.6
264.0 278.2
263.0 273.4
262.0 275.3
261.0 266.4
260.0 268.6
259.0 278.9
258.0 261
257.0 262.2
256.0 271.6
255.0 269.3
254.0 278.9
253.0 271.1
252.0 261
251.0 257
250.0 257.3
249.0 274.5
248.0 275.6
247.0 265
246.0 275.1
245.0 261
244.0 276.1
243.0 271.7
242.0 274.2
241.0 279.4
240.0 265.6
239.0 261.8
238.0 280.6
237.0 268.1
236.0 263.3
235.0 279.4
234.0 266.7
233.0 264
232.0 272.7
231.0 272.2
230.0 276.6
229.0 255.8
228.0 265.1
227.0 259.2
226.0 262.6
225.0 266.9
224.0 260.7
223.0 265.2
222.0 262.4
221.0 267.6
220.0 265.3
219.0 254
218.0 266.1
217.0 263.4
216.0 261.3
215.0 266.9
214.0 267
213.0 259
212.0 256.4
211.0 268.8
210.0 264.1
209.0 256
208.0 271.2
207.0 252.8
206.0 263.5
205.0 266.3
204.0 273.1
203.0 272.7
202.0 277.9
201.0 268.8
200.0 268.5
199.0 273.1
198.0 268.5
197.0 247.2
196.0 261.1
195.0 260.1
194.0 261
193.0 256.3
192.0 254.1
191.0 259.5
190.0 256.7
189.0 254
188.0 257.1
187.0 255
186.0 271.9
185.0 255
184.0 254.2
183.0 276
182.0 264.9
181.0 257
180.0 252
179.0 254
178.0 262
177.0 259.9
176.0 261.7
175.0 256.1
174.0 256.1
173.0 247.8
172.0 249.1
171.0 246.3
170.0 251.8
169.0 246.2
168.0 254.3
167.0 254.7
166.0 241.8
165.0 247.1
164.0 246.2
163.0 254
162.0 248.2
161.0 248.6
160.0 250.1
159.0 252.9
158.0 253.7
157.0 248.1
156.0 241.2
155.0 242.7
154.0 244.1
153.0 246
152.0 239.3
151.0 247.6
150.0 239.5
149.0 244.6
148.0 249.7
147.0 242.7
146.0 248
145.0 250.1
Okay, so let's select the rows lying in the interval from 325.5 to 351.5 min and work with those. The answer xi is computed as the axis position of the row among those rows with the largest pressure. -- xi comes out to 327.0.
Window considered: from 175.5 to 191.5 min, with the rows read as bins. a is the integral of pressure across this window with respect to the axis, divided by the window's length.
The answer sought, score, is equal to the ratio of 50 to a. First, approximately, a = 259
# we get 0.193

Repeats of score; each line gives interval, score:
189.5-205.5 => 0.189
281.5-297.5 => 0.179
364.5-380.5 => 0.178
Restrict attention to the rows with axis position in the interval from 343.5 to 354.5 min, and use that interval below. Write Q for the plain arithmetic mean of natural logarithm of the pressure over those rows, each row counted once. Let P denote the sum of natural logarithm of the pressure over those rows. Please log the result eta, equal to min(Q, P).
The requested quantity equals 5.52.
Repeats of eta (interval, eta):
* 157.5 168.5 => 5.52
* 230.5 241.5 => 5.60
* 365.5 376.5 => 5.63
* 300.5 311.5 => 5.64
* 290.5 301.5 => 5.62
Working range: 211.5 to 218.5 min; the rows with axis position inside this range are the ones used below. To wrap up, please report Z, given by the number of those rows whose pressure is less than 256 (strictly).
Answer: 0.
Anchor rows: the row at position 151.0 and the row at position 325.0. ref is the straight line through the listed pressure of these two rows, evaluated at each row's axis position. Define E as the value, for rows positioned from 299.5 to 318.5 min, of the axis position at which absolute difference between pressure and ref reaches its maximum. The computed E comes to 303.0 min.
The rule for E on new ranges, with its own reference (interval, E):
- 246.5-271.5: 269.0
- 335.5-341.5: 340.0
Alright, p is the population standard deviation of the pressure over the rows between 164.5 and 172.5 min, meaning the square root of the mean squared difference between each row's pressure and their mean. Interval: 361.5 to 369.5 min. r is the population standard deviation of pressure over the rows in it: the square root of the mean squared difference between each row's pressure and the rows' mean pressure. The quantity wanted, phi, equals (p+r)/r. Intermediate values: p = 4.2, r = 8.2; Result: 1.51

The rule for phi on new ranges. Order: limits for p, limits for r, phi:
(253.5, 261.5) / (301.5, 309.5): 1.76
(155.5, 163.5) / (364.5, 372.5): 1.47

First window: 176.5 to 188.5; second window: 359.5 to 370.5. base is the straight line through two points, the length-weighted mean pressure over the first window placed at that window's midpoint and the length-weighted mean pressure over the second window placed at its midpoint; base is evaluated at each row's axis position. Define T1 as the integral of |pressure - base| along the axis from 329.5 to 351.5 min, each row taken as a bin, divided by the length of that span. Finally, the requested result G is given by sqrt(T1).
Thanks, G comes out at 5.6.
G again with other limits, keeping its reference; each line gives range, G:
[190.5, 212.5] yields 2.5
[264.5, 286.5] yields 2.6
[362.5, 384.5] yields 2.3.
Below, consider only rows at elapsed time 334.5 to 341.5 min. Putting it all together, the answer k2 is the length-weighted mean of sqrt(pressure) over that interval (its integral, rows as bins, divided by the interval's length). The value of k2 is 15.4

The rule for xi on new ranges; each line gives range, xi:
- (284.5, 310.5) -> 303.0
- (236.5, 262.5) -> 238.0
